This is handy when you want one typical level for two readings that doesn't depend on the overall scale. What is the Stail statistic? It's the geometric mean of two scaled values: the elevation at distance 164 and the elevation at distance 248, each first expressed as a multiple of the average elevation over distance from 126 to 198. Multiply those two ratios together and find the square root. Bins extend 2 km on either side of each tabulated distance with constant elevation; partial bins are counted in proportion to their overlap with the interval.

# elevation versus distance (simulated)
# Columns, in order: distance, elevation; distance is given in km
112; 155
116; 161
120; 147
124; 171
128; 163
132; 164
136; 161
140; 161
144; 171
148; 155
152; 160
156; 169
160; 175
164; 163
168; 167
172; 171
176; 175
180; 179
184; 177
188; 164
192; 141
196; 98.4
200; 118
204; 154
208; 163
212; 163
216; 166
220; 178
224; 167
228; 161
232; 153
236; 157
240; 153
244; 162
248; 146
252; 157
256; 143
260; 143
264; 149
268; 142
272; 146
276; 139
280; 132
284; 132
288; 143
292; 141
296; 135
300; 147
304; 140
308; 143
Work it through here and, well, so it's 0.95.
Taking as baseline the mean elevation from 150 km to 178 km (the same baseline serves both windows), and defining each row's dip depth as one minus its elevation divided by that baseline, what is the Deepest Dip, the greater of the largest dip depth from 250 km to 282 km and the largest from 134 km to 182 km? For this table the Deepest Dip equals 0.22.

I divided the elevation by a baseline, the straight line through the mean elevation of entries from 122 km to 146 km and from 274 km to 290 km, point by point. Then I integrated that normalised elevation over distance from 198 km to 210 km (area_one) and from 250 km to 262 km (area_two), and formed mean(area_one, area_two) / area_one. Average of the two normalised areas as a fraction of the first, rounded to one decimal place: 1.0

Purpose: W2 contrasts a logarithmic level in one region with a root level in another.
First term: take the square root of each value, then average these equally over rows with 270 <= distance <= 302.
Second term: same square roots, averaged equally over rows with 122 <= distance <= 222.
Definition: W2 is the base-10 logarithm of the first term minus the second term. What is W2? -11.6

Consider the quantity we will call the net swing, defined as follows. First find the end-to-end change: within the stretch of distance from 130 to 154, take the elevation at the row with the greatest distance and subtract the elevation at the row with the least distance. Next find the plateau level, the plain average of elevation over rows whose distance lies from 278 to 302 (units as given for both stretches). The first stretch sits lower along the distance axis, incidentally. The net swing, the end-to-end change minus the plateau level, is -142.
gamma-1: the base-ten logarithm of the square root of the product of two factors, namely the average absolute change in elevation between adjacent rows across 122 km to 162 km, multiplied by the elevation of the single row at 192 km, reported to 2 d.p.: 1.48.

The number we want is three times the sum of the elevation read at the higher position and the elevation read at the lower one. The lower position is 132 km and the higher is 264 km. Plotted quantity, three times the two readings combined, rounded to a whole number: 939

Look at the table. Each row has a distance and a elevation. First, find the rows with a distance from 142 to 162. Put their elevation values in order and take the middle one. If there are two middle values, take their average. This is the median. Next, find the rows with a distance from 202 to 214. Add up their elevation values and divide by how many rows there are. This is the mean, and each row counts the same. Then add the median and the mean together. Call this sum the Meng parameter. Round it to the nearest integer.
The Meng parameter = 329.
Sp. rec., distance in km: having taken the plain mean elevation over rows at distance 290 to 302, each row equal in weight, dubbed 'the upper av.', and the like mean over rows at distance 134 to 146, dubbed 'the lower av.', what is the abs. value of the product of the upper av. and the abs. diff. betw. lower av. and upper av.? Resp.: 3290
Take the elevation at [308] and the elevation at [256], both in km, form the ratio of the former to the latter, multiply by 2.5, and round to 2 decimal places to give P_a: 2.50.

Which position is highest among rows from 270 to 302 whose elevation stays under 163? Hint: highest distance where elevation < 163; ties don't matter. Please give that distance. 300 km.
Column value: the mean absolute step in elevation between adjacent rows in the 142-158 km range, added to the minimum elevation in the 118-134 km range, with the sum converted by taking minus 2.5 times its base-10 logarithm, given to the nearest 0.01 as -5.49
